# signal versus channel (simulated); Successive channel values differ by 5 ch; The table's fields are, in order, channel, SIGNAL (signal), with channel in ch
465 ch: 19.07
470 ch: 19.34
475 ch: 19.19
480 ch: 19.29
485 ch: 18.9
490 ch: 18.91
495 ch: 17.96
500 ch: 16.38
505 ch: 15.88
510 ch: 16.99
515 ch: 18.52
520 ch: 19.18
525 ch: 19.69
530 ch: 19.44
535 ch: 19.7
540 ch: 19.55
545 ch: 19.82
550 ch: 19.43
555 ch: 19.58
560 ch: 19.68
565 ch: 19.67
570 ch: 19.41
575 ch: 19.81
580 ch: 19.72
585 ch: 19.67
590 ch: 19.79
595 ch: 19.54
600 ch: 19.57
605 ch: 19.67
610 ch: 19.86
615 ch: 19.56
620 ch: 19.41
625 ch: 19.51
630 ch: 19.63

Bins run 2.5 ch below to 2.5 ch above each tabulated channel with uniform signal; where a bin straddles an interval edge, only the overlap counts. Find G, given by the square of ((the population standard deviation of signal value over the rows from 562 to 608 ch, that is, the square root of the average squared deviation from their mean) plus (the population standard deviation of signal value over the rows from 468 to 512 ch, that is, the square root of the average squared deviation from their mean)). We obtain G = 1.9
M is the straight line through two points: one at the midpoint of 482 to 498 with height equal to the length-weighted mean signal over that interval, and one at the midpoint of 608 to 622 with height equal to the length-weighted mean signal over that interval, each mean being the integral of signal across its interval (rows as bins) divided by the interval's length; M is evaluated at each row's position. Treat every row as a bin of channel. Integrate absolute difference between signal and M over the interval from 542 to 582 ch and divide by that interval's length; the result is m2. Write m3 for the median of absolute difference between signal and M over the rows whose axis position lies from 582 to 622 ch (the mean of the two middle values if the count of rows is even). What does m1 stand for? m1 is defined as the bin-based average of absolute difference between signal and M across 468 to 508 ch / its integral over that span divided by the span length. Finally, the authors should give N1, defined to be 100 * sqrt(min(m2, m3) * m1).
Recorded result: 47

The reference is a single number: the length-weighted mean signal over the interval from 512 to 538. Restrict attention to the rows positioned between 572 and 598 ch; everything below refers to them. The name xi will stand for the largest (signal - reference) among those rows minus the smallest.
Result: 0.3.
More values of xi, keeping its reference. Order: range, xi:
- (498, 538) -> 3.8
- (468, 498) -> 1.4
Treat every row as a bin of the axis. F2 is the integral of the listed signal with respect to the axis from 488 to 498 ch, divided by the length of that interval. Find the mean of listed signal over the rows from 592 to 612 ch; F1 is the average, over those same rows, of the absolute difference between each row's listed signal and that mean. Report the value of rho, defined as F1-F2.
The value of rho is -18.2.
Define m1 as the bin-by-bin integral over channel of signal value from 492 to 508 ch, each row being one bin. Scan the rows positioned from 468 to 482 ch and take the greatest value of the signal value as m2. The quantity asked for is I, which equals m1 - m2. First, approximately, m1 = 269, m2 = 19.34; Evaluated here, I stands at 250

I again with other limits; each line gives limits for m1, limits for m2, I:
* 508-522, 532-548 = 236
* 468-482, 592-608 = 250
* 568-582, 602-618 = 255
